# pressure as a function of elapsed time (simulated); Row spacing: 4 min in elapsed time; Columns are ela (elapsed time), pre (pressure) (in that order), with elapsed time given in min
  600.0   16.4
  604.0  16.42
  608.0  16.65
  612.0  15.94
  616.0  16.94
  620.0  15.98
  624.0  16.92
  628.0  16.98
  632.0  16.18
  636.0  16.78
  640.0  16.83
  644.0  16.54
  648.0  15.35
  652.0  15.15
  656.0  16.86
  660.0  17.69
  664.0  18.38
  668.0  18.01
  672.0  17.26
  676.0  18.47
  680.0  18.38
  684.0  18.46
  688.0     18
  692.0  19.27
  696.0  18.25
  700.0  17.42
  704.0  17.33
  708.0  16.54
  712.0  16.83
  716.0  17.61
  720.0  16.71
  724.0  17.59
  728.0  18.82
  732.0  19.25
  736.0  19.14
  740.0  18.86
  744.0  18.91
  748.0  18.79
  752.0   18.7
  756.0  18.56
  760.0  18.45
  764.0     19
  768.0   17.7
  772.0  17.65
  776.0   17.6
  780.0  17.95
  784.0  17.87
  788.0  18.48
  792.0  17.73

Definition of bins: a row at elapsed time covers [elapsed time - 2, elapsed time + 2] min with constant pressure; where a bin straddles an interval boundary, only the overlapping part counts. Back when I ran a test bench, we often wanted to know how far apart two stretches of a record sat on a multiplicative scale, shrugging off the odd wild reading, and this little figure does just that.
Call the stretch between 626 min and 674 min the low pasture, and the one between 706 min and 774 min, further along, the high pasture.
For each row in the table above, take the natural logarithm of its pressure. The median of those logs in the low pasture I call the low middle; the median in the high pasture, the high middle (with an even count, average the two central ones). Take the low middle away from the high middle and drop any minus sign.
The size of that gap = 0.10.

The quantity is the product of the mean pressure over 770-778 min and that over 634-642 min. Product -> 296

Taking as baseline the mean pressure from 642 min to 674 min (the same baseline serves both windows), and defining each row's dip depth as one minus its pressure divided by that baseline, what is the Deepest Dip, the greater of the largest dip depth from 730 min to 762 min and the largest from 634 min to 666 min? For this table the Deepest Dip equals 0.10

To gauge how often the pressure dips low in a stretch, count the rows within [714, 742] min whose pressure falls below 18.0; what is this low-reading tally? 3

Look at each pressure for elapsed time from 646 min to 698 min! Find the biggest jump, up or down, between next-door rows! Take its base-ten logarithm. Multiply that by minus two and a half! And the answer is -0.58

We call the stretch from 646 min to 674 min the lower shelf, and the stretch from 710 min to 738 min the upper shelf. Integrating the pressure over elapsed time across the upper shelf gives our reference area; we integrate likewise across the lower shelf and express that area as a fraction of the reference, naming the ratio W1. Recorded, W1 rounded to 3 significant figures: 0.942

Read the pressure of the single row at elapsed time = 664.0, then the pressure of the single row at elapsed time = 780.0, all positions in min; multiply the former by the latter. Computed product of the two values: 330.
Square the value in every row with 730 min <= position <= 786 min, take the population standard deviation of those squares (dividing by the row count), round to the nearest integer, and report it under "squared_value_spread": 21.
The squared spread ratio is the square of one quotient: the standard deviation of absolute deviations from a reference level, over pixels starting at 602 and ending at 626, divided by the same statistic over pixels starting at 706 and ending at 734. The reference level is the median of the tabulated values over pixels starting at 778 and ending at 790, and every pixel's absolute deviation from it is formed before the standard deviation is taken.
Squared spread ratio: 1.0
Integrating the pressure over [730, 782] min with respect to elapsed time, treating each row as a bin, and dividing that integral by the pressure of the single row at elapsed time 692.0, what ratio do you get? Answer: 49.9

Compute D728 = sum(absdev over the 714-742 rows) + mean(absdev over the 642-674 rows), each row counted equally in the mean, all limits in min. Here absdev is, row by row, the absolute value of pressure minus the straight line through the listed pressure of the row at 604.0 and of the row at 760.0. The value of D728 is 6.3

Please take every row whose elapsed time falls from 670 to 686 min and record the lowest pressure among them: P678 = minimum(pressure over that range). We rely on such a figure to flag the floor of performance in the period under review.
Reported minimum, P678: 17.26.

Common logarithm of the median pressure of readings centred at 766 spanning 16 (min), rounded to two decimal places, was 1.26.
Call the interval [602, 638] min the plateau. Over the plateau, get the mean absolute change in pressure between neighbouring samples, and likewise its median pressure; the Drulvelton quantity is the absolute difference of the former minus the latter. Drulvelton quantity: 16.0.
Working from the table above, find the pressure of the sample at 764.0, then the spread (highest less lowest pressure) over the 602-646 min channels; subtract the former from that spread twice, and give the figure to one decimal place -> -37.0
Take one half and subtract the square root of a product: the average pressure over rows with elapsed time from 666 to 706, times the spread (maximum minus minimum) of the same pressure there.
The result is -5.5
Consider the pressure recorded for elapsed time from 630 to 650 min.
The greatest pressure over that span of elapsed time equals 16.83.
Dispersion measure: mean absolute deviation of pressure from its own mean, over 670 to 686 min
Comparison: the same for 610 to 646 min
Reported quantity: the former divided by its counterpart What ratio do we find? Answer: 1.2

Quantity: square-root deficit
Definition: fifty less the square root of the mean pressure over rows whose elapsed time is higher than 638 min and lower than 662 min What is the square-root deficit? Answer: 45.9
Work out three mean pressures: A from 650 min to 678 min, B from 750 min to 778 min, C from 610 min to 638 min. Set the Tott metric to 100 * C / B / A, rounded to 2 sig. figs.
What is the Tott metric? 5.2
